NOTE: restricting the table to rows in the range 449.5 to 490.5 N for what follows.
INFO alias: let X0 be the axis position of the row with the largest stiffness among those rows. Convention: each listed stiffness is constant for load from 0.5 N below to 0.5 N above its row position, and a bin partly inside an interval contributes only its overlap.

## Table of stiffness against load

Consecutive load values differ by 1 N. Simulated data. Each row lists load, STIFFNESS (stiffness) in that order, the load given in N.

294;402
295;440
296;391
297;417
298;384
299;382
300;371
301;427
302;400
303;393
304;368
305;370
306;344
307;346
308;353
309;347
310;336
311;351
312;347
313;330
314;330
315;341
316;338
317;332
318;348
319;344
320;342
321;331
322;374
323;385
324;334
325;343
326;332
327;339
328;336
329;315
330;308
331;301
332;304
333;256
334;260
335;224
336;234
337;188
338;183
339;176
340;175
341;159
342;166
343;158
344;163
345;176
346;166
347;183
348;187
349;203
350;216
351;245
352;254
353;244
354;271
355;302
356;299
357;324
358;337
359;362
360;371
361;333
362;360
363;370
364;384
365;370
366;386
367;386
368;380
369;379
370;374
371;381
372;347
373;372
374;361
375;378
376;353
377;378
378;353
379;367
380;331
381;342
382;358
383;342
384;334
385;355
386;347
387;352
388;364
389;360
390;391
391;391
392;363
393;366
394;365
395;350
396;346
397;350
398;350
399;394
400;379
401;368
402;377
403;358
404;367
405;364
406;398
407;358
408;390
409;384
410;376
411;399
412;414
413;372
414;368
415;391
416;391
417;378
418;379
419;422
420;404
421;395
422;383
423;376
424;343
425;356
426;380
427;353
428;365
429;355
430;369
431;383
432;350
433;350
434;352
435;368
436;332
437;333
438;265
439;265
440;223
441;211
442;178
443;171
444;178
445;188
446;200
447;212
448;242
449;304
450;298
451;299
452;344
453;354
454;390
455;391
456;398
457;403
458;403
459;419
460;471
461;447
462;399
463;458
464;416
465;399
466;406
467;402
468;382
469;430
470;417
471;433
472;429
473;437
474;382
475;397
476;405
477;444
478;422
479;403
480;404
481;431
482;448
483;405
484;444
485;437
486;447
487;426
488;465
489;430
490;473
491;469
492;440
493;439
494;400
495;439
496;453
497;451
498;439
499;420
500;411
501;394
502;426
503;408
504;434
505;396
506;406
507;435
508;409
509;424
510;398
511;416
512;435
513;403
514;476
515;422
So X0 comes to 490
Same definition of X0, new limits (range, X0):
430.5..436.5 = 431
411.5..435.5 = 419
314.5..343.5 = 323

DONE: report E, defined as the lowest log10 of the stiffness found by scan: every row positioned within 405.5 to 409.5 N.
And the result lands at 2.554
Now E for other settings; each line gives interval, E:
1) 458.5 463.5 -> 2.601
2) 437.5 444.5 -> 2.233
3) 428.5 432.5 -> 2.544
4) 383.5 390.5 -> 2.524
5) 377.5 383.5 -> 2.520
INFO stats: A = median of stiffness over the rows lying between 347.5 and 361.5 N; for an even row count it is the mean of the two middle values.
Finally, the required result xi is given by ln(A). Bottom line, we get 5.65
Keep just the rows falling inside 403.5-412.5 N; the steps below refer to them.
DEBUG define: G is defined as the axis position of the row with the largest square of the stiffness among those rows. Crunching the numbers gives 412 N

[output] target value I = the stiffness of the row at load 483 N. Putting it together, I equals 405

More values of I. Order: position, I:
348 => 187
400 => 379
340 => 175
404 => 367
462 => 399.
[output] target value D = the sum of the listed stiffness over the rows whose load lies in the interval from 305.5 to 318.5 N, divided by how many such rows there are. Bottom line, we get 342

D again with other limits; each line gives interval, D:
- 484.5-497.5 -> 444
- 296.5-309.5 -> 377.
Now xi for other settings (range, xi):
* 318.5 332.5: 5.81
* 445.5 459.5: 5.86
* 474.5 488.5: 6.06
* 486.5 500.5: 6.08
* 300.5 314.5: 5.86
